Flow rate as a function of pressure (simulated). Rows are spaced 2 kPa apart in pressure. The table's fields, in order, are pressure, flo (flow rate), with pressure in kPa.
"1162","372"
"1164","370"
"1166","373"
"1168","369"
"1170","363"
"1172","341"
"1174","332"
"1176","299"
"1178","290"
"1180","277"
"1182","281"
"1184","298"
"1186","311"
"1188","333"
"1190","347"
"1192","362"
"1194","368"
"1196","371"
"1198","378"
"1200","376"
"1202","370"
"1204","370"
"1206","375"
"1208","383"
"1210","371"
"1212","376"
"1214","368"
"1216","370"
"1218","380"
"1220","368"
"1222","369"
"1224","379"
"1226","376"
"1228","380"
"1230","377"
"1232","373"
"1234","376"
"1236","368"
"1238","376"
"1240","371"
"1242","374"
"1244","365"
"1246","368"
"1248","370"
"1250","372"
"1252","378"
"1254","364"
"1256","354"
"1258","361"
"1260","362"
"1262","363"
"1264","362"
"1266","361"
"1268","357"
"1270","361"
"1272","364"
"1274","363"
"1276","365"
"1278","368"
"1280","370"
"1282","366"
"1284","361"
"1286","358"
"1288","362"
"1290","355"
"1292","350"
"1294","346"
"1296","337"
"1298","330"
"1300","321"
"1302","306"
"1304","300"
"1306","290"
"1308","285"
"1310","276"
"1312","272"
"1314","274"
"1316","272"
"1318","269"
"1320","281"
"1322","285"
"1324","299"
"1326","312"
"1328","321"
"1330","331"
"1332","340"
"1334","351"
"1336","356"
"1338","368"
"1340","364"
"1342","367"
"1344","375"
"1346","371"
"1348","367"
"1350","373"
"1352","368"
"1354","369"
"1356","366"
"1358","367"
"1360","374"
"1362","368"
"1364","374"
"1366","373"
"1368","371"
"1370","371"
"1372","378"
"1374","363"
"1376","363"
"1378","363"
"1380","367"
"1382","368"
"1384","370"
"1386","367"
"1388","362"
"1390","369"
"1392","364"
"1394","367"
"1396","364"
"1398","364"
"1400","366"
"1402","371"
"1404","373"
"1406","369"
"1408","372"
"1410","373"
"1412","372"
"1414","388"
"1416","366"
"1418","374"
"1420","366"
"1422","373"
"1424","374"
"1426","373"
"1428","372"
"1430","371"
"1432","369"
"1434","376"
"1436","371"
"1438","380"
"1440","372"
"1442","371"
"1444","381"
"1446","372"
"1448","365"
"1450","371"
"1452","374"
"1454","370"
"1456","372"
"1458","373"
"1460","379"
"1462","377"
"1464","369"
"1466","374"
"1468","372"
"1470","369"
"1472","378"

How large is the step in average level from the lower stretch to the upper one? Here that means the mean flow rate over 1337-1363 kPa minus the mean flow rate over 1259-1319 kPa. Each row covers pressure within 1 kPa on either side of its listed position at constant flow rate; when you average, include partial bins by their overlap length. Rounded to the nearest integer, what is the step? 35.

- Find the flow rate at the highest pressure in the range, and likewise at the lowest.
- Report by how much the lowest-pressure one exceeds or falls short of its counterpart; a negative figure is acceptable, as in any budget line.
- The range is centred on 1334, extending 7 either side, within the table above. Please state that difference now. -43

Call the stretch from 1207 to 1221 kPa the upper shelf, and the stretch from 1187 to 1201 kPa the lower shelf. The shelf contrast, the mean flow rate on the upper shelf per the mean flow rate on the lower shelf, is 1.03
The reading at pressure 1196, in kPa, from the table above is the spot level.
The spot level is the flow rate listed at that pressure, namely 371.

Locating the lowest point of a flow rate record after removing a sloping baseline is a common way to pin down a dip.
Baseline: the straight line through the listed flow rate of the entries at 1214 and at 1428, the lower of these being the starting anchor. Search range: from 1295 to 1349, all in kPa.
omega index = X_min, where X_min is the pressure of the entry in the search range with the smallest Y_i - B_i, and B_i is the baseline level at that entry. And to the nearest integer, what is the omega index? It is 1318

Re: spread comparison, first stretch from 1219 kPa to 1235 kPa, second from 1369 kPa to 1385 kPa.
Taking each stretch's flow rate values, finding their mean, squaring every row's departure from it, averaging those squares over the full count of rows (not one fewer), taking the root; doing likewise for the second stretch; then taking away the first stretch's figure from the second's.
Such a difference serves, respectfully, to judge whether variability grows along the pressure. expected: 1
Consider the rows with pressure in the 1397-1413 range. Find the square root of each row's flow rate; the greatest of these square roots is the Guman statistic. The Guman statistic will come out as 19.3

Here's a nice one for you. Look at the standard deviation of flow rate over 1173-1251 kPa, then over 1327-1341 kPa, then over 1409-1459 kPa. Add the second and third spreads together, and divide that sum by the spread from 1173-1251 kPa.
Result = 0.7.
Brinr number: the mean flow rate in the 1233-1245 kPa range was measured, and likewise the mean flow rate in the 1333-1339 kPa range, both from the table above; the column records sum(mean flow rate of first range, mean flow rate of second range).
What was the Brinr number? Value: 730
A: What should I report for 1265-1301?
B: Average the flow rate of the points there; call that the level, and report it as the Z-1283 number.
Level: 355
